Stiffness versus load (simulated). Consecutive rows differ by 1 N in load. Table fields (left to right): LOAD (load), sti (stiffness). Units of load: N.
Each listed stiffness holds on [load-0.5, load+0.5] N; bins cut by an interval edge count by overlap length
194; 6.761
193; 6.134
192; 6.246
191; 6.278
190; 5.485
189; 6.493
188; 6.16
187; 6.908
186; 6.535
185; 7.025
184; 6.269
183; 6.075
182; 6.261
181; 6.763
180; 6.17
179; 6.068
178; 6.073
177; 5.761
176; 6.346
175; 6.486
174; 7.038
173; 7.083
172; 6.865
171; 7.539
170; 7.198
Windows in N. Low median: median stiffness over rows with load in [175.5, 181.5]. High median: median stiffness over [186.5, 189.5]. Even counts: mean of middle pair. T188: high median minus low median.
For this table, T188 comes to 0.4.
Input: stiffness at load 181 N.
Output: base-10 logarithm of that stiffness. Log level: 0.83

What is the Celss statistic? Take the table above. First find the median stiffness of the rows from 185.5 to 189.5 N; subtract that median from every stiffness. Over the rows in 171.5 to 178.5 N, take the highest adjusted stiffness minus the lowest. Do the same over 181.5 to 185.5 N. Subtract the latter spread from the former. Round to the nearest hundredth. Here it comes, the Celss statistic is 0.37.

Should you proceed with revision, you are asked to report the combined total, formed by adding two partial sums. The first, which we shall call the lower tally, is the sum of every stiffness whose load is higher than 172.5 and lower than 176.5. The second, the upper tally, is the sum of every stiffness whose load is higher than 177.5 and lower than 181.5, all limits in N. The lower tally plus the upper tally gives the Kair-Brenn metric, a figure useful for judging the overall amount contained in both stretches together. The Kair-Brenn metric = 52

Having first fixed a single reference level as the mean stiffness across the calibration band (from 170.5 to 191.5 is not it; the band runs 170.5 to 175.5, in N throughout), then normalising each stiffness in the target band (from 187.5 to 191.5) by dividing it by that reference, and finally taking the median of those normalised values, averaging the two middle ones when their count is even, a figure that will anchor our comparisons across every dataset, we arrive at 0.888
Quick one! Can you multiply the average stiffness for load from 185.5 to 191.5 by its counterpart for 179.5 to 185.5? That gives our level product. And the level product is 40.6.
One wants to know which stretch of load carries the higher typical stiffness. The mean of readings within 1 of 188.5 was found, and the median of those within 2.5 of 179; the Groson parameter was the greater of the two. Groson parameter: 6.3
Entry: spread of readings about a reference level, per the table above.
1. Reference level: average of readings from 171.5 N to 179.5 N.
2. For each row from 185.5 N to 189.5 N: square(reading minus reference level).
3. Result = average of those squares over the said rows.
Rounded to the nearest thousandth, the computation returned 0.074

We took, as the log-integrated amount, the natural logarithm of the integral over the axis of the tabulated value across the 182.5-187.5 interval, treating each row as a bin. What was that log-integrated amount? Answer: 3.5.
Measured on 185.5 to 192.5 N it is 3.8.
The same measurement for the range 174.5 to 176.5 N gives 2.6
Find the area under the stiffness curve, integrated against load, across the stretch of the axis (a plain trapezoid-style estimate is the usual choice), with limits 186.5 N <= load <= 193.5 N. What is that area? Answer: 44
